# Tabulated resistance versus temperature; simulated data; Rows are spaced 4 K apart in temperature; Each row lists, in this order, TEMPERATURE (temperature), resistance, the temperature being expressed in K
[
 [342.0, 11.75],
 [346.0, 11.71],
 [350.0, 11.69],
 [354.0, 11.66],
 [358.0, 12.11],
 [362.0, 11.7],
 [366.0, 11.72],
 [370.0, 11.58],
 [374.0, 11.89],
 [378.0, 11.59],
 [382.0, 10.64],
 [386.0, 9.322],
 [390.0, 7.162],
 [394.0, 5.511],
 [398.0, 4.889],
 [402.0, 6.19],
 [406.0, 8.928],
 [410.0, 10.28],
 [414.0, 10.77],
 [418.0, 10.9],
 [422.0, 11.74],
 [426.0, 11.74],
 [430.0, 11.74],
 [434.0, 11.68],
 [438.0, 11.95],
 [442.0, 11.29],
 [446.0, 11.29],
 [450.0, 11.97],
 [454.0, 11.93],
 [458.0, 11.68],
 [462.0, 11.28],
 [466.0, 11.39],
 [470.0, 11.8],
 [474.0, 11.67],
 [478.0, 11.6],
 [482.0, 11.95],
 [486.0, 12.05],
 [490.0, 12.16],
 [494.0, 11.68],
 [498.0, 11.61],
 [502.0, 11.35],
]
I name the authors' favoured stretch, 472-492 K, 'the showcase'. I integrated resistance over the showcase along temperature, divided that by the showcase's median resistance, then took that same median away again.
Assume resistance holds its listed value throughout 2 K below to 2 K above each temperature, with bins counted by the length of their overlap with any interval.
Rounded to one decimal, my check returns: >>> 7.9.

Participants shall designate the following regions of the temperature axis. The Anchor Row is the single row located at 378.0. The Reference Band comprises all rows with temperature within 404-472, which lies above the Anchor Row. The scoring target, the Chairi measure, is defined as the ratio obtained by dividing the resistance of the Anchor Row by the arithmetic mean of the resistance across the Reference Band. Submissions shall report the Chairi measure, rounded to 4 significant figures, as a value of 1.024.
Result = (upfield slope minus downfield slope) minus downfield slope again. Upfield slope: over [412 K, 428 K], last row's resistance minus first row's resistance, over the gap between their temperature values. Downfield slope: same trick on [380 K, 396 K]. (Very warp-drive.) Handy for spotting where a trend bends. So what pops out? 0.94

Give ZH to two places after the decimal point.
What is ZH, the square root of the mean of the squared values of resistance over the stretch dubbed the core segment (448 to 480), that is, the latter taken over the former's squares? 11.67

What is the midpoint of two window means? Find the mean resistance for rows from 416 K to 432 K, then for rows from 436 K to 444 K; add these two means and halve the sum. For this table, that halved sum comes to 11.6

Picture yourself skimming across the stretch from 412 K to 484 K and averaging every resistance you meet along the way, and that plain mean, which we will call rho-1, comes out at 11.6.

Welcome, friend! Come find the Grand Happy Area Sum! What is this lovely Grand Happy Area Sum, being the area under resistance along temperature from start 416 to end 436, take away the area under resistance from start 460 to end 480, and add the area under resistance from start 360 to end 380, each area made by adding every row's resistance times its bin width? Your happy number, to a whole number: 234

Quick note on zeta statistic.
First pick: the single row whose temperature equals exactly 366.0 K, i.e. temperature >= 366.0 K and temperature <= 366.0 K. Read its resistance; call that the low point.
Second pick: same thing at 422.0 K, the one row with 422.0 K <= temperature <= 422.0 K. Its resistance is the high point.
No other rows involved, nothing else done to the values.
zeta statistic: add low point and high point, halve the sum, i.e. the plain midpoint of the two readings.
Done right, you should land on 11.7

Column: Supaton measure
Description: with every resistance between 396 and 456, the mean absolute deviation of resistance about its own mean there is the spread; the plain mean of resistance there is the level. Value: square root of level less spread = 3.0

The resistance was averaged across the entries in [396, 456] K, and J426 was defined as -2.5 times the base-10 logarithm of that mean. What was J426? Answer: -2.55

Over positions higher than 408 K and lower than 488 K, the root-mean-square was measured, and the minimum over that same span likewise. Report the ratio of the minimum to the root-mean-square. 0.89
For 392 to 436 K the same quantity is 0.50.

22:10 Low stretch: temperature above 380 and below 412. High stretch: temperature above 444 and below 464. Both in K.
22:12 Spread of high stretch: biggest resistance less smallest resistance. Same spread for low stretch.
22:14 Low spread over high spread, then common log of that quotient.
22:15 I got 0.9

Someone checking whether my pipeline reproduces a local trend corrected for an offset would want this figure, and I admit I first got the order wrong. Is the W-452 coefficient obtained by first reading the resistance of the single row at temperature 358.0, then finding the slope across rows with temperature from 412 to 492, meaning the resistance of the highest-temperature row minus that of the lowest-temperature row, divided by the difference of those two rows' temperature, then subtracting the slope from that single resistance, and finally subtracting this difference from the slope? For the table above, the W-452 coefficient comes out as -12.1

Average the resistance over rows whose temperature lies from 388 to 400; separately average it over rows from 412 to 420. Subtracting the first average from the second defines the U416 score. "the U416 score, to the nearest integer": 5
